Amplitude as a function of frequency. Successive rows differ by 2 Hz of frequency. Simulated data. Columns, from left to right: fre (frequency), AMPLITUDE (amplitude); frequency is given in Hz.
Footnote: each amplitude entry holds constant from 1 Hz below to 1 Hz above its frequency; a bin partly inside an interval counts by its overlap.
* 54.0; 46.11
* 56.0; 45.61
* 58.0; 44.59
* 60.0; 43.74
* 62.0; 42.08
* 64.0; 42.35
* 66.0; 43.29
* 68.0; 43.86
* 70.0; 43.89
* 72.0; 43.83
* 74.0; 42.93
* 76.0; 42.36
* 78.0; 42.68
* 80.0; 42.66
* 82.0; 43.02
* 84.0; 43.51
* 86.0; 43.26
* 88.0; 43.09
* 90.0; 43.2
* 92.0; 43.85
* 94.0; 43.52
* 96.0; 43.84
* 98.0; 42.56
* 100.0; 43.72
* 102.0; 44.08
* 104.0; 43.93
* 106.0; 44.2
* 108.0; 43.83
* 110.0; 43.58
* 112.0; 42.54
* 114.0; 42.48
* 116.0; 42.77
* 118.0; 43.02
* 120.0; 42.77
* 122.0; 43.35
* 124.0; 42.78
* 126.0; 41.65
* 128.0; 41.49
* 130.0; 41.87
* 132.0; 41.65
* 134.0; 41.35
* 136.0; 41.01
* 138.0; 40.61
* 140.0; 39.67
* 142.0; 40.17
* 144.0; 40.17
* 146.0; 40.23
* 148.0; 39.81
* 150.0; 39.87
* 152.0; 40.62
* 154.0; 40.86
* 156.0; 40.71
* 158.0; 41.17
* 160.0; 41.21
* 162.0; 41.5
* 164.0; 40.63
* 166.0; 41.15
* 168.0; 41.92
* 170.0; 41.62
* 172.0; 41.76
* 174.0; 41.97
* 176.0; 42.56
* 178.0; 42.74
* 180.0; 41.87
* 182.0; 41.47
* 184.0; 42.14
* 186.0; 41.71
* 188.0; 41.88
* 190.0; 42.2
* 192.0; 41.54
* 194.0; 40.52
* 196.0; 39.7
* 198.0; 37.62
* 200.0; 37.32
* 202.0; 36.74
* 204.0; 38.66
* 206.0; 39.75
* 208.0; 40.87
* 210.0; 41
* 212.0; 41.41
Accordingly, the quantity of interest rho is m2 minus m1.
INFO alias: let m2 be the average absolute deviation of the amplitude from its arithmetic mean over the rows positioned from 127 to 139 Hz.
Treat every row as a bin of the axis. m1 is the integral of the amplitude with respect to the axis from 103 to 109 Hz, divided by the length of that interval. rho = -43.6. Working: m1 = 44.0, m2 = 0.3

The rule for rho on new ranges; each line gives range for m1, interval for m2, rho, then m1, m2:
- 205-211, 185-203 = -38.7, 40.5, 1.8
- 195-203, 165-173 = -37.6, 37.8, 0.2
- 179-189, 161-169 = -41.4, 41.8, 0.4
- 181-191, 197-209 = -40.6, 41.9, 1.3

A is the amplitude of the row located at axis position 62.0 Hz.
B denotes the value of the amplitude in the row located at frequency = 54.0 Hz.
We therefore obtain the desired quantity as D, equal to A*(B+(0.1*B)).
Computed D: 2134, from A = 42.08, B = 46.11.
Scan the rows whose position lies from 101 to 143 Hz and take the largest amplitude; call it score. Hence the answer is 44.2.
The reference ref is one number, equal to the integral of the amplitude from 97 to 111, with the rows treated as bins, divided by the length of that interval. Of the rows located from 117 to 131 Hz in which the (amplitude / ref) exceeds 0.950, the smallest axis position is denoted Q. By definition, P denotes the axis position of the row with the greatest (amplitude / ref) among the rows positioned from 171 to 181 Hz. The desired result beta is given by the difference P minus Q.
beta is 60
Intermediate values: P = 178.0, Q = 118.0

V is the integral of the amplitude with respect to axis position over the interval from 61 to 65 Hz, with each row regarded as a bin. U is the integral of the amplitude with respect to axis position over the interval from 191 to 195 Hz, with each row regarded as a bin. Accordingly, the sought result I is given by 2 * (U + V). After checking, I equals 666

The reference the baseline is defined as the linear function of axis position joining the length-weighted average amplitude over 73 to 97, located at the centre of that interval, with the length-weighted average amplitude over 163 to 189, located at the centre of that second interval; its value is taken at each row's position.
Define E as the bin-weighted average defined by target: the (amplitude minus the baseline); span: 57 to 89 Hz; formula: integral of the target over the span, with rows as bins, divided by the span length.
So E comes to -0.1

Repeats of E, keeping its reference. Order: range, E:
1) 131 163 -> -1.6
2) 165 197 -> -0.1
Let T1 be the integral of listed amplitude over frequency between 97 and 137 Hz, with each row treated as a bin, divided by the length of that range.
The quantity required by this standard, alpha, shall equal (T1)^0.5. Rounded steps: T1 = 42.7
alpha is 6.54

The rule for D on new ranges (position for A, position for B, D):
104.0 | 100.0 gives 2113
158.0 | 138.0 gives 1839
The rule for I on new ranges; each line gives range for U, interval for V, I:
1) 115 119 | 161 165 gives 672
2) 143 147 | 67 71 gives 673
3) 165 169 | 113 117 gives 673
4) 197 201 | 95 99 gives 645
